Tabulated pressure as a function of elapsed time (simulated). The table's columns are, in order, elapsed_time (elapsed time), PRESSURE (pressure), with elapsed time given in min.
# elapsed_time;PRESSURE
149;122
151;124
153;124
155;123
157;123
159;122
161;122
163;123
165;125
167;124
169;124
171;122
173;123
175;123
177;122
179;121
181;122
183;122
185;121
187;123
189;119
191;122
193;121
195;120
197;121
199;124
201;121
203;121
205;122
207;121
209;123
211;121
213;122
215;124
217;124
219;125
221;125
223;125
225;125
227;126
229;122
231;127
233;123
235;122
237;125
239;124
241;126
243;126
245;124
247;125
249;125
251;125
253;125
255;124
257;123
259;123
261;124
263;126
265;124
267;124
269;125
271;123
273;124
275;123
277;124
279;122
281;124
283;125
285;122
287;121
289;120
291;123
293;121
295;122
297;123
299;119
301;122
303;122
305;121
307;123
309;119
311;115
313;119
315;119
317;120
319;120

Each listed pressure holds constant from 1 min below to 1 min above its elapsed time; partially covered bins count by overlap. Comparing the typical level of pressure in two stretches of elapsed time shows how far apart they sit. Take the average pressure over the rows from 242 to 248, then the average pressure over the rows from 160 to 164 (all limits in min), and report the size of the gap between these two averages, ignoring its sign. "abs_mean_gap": 2.5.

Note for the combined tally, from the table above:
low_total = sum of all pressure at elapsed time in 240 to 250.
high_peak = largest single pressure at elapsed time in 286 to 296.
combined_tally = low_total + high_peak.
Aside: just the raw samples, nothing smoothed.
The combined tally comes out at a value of 749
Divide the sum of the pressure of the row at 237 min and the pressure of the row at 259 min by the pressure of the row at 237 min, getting 1.98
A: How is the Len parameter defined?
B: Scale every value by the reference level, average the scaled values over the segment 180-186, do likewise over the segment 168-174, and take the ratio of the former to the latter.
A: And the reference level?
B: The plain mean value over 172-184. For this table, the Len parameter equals 0.99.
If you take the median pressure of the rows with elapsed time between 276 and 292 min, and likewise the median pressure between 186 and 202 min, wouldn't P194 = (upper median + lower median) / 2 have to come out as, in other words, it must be 122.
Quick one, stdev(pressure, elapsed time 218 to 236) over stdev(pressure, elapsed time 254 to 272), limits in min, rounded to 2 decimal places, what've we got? 1.74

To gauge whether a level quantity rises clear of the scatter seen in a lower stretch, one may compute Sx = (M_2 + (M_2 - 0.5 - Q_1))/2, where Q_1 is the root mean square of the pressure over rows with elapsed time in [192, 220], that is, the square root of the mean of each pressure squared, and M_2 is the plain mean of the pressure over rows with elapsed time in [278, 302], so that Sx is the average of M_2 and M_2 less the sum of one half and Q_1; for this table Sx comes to 60.7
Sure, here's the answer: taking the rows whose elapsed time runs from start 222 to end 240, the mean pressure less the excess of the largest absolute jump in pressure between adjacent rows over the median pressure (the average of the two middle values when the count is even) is 244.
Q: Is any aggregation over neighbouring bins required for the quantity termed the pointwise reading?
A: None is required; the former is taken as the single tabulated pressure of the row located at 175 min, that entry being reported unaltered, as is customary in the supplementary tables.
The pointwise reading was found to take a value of 123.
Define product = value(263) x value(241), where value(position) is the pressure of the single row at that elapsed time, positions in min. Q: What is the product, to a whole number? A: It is 15876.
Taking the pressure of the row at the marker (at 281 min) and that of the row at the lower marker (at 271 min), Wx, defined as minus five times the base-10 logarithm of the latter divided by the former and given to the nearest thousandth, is 0.018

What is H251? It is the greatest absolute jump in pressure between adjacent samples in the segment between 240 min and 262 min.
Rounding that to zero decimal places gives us 2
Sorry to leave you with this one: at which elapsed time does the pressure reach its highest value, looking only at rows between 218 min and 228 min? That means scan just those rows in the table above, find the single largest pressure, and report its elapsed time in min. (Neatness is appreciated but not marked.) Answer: 227 min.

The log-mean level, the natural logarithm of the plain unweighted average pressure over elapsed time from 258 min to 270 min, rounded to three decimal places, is 4.823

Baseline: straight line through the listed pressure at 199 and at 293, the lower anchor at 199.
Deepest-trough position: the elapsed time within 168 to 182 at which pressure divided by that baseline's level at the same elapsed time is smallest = 179 min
